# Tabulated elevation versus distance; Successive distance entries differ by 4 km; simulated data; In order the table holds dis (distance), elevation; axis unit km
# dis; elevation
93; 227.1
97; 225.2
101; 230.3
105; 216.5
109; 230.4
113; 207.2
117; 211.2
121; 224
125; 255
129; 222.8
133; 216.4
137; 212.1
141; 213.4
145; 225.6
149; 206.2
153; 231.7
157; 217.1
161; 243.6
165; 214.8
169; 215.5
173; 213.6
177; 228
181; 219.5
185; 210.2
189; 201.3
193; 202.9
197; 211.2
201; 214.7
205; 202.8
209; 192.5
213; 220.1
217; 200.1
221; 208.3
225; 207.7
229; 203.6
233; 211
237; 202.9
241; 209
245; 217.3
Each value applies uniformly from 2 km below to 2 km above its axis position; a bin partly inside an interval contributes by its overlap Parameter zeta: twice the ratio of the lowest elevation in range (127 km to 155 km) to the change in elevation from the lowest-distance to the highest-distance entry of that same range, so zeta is 46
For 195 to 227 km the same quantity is -110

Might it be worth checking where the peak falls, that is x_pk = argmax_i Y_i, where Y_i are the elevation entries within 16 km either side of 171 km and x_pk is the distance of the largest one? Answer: 161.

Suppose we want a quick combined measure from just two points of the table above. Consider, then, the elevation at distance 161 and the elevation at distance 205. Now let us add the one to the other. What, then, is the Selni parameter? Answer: 446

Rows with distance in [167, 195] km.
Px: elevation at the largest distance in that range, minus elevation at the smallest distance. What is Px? -13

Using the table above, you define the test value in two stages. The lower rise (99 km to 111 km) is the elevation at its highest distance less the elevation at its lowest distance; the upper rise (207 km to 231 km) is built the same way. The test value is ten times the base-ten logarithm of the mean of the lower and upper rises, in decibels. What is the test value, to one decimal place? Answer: 7.5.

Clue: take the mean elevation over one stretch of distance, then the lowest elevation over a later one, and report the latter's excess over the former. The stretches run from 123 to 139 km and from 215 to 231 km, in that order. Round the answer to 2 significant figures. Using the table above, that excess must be -26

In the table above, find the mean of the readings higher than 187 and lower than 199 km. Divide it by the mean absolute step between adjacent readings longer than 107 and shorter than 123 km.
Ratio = 15.4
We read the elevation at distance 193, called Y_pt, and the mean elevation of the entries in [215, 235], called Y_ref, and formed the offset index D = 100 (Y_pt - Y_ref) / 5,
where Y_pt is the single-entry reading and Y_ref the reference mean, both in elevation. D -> -65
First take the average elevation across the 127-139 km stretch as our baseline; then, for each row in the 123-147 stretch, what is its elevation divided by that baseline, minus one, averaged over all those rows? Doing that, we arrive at 0.033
